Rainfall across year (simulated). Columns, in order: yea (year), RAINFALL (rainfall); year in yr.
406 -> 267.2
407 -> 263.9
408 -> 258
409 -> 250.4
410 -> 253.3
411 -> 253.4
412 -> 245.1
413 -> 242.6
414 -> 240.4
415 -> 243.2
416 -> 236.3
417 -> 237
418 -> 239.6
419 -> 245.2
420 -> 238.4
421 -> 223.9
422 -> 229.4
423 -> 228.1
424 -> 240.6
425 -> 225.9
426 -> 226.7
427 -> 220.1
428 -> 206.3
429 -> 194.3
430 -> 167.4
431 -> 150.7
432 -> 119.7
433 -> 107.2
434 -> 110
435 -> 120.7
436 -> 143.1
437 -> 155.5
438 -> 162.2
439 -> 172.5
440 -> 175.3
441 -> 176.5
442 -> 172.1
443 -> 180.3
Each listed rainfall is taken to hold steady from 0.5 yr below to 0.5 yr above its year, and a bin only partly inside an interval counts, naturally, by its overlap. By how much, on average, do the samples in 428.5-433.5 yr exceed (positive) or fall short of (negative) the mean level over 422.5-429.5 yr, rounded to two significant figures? -72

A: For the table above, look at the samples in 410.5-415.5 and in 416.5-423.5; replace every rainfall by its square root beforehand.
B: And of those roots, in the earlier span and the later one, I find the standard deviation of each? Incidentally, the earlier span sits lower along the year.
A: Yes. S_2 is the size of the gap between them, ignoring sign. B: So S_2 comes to 0.09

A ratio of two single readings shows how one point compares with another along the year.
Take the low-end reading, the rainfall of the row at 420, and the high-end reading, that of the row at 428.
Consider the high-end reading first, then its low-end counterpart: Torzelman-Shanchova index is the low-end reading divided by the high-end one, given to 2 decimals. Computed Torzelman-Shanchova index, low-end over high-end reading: 1.16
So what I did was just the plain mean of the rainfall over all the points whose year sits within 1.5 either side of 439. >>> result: 170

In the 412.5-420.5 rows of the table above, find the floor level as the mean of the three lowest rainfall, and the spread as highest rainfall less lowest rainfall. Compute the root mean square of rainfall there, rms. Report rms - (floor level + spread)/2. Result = 117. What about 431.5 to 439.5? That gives 50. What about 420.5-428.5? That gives 100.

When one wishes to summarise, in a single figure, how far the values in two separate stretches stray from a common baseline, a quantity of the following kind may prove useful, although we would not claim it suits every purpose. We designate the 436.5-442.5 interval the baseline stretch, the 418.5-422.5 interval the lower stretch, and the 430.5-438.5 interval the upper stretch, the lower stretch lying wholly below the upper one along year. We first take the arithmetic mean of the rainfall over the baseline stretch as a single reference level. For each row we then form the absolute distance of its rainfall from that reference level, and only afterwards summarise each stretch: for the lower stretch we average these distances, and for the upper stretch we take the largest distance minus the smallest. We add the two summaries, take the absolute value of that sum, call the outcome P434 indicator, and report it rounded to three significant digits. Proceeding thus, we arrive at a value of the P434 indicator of 120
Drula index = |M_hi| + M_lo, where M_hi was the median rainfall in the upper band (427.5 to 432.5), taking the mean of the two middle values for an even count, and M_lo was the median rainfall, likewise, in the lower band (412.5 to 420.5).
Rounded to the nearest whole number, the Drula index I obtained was 407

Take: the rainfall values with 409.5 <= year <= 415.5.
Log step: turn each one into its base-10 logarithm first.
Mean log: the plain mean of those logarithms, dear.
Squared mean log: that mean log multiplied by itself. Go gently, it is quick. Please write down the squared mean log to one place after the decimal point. 5.7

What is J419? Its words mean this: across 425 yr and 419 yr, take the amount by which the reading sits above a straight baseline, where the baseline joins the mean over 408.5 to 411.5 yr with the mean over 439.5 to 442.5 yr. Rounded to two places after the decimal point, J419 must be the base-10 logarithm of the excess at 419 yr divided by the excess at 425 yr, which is 0.14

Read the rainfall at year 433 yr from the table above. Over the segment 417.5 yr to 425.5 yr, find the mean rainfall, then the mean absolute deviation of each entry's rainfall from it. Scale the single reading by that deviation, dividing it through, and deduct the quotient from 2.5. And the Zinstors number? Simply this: -13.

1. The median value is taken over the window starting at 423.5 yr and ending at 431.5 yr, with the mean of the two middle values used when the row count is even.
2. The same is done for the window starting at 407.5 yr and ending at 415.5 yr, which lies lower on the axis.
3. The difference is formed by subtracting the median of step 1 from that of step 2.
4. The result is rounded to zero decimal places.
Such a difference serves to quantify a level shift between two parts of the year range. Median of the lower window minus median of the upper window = 35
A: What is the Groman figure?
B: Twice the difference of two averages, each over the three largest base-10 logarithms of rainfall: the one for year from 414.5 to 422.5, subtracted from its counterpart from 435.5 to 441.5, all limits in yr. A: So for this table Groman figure -0.29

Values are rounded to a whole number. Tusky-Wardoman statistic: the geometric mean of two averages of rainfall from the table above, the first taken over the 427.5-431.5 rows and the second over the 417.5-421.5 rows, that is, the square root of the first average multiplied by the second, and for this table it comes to 206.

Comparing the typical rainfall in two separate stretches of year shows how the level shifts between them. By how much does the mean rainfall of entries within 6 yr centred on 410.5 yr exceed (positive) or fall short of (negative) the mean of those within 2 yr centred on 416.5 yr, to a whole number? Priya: 14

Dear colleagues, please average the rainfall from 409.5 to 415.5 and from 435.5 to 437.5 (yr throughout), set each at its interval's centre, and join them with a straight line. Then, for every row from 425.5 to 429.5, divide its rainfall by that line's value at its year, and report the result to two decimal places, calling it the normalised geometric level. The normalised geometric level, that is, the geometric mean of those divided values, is 1.14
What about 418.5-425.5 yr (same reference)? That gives 1.12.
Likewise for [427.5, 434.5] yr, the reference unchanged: 0.85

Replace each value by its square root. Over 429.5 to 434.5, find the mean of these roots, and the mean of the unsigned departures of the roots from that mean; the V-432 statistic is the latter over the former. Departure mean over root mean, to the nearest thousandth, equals 0.085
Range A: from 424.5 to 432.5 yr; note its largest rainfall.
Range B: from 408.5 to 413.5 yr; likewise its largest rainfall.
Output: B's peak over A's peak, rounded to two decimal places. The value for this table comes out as 1.12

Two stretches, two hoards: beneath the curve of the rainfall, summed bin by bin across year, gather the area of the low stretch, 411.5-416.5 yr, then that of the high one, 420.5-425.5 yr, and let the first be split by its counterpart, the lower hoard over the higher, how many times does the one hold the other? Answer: 1.1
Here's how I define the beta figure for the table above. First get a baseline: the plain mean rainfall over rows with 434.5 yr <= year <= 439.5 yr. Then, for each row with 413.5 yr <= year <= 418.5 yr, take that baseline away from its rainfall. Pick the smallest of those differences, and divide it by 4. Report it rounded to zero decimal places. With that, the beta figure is 21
